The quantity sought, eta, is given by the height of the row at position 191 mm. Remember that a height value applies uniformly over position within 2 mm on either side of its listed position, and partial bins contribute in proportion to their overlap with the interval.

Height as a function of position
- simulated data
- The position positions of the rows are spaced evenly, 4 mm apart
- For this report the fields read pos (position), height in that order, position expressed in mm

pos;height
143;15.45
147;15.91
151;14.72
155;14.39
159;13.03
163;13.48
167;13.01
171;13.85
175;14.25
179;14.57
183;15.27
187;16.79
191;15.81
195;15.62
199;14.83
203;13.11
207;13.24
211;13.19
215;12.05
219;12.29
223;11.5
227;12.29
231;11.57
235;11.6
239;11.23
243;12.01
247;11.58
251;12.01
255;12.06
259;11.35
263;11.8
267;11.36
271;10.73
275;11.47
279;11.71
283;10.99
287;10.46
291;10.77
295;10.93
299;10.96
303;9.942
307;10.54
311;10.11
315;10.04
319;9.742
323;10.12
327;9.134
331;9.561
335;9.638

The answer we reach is 15.81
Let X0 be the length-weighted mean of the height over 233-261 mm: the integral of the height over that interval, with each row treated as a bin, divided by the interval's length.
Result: 12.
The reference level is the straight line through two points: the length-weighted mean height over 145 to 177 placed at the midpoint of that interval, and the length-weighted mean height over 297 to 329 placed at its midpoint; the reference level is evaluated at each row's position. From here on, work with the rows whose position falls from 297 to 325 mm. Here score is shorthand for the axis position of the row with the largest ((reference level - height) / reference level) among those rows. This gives 303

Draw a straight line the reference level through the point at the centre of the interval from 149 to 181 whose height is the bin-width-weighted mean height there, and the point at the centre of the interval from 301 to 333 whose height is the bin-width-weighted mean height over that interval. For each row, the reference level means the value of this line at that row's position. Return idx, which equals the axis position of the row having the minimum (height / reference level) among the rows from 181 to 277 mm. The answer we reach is 223 mm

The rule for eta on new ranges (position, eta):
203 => 13.11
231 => 11.57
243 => 12.01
